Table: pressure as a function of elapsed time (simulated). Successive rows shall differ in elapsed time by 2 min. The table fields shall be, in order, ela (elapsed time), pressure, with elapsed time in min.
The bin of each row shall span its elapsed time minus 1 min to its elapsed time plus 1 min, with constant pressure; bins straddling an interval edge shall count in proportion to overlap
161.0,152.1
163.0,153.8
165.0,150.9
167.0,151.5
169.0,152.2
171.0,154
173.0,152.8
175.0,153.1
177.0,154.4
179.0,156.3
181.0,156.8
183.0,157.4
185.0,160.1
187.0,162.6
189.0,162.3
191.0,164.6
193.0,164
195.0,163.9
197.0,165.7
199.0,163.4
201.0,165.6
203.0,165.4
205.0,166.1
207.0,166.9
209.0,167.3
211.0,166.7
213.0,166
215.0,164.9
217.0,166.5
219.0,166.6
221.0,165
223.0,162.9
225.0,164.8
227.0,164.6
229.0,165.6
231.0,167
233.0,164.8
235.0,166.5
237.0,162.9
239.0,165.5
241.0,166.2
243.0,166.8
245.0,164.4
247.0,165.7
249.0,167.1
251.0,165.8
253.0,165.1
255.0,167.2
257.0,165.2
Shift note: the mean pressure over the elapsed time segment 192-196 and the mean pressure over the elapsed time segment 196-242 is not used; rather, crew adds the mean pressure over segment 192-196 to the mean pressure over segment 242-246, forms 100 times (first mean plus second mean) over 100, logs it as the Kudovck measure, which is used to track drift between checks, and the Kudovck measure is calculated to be 330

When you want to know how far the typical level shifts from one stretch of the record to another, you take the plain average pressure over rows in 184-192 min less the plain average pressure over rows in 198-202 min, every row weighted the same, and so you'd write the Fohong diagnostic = -2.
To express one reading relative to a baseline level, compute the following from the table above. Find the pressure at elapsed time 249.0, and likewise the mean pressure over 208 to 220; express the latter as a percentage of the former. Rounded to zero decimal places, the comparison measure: 100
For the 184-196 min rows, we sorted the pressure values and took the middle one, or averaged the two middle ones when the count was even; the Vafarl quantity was 163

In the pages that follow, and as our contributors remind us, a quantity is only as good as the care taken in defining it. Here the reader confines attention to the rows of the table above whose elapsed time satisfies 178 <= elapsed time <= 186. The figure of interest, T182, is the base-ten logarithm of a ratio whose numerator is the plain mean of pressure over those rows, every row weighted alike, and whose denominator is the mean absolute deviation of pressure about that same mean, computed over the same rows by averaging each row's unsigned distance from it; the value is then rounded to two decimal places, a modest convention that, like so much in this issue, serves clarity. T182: 2.11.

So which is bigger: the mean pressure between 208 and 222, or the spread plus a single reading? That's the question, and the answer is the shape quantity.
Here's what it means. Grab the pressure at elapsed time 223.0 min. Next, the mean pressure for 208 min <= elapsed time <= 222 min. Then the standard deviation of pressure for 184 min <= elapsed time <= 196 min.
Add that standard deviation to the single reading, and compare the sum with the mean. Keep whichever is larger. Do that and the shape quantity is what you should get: 166.1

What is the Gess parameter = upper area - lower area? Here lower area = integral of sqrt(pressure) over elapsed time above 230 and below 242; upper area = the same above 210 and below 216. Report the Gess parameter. -77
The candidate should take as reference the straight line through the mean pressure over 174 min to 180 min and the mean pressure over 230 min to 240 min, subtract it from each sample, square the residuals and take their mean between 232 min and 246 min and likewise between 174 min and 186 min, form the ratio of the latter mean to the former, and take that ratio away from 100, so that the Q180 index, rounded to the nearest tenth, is 98.4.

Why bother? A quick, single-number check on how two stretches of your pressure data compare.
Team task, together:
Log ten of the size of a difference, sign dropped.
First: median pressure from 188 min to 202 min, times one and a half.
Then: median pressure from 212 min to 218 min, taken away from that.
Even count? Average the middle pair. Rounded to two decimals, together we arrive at 1.90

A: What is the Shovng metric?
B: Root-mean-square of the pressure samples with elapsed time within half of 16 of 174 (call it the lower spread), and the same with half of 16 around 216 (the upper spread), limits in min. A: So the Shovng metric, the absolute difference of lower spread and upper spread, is 12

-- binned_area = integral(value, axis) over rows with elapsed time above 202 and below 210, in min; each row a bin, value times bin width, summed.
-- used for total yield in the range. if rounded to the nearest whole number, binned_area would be 1331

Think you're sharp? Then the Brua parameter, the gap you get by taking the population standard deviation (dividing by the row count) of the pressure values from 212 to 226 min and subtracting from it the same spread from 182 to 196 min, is -1.2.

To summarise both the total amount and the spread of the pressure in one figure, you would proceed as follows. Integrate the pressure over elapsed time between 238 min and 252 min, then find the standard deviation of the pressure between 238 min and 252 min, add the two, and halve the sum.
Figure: 1162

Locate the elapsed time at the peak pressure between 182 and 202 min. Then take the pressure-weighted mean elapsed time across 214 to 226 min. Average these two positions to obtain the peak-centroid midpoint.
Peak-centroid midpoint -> 208.5 min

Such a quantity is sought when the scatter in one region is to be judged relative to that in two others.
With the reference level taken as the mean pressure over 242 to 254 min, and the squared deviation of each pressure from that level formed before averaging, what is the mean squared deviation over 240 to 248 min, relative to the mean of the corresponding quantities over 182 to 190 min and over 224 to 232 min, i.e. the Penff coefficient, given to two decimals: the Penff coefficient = 0.05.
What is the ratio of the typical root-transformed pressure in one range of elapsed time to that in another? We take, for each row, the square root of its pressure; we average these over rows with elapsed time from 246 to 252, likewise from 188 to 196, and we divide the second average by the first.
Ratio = 0.99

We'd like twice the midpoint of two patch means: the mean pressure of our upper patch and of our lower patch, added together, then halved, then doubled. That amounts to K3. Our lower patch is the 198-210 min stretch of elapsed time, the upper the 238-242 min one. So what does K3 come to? 332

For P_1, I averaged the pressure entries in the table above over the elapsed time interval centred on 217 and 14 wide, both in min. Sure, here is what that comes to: 166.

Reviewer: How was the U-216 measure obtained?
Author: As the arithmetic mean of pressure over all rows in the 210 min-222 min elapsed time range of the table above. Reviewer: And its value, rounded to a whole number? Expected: 166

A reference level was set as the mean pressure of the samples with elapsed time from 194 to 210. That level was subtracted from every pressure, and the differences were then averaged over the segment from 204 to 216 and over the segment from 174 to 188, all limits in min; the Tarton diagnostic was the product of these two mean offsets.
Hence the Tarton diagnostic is -6.5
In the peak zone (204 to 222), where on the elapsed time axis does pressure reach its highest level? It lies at 209.0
